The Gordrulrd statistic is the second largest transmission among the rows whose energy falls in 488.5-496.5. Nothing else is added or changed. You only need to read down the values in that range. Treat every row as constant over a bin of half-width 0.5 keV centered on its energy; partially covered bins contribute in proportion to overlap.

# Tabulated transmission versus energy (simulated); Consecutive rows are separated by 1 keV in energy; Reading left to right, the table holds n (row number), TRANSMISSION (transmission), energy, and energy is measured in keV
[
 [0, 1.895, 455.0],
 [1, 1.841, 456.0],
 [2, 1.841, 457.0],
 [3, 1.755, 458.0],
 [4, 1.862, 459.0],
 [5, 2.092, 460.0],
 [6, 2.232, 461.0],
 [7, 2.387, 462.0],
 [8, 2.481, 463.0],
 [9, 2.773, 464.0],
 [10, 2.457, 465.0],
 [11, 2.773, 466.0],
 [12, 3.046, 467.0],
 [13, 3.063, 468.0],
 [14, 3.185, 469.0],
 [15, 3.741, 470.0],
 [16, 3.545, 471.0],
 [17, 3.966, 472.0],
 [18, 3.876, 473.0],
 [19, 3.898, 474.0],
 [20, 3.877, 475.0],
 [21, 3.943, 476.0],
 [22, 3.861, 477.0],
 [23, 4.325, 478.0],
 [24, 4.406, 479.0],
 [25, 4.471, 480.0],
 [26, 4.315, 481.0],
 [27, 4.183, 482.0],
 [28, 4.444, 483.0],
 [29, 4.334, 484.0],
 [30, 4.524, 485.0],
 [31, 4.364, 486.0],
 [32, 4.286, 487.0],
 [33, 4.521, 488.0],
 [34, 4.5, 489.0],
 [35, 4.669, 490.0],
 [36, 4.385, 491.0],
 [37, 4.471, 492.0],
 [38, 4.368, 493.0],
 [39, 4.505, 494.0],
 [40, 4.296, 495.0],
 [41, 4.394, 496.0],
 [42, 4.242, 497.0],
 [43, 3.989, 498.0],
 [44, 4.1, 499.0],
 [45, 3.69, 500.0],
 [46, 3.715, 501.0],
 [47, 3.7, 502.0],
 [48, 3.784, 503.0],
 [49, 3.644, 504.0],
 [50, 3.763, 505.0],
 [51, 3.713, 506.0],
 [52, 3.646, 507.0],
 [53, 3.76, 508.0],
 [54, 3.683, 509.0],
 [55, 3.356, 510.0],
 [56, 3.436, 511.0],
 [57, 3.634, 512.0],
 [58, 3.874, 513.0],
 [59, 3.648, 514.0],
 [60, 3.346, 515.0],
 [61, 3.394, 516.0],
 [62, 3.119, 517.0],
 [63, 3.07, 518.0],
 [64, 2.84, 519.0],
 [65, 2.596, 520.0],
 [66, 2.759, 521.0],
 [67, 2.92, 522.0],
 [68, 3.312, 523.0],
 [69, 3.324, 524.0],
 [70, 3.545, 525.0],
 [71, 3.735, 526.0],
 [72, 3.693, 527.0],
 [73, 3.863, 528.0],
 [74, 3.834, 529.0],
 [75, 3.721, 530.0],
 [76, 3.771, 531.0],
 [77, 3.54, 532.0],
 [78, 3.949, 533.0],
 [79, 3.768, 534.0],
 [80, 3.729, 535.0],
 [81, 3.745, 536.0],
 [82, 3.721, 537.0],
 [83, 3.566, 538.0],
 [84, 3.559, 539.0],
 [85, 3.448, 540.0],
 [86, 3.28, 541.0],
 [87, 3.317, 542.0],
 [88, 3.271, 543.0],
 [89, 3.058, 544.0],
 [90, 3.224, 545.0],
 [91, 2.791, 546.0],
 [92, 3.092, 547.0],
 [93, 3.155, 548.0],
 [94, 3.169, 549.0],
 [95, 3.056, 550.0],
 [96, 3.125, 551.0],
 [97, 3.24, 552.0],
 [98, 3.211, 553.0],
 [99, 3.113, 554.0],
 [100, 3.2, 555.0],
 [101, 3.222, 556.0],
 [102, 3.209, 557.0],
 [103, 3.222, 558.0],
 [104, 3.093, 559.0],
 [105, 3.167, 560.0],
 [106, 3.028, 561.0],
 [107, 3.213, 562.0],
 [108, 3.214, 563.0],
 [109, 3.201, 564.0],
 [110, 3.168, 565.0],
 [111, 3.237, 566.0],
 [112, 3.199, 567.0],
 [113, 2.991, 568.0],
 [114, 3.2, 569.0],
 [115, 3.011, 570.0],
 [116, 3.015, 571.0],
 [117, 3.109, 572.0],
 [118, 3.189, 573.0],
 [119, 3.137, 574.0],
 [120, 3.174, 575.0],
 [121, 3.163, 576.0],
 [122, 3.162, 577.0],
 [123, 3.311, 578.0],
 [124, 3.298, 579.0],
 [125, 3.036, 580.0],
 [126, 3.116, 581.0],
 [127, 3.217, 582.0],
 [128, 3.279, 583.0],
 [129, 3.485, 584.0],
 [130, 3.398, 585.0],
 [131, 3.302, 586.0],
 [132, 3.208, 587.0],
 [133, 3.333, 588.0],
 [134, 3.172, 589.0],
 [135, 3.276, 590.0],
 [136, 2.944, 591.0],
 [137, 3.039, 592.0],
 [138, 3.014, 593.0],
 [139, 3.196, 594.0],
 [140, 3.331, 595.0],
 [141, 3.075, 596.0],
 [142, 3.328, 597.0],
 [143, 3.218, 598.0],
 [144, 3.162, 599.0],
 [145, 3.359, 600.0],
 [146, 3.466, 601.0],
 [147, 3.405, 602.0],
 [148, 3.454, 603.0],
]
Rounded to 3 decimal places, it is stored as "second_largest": 4.505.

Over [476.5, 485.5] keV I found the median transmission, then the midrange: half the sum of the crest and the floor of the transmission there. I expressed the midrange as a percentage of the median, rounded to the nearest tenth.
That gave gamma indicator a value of 96.7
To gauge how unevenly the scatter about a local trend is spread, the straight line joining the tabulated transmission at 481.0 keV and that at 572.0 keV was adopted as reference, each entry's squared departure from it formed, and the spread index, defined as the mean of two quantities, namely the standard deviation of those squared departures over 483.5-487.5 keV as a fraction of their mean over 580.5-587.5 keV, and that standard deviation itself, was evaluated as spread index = 0.1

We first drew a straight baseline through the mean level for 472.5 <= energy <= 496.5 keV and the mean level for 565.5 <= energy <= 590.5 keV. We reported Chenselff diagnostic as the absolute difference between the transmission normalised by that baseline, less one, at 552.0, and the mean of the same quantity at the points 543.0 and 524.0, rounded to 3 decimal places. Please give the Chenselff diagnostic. 0.038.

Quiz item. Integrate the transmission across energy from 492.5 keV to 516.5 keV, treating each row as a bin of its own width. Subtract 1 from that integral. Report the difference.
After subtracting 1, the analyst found 91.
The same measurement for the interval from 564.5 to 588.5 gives 76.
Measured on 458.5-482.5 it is 80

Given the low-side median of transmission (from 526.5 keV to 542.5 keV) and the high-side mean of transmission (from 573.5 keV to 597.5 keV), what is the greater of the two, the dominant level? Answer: 3.72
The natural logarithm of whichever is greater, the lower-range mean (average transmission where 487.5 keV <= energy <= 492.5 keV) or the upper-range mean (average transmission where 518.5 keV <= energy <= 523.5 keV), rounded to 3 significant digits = 1.51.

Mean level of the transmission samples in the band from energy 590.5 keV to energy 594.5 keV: 3.05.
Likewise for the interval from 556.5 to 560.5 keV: 3.17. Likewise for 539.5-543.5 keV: 3.33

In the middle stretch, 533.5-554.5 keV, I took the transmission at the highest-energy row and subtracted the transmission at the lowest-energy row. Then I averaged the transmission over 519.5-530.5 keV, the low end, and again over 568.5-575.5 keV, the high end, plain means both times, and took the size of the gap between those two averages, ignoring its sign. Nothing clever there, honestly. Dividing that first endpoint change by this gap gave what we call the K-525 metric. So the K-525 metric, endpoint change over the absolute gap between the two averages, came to -2.4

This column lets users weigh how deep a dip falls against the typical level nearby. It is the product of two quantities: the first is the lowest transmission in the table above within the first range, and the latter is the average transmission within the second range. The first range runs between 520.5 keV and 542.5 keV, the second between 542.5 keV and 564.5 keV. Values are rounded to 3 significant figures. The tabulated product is 8.69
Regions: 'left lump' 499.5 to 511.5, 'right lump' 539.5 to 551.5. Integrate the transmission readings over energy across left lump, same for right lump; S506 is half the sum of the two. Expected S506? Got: 41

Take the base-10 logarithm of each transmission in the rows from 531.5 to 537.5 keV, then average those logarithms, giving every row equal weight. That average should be 0.573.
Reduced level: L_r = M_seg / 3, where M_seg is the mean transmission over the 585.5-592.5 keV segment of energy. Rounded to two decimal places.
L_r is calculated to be 1.06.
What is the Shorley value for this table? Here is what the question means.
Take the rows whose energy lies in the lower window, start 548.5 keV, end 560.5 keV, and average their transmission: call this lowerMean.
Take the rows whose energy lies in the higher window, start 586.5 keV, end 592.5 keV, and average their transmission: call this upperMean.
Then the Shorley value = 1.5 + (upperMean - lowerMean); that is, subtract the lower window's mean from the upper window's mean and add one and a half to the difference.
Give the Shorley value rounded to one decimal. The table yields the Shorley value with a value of 1.5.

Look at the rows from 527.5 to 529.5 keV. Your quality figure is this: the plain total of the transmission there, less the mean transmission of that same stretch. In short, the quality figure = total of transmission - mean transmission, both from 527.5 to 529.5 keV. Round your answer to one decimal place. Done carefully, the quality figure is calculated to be 3.8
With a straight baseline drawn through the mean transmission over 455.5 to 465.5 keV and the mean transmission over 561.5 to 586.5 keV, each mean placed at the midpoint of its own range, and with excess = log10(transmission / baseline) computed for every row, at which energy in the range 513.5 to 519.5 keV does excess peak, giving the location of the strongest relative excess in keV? 514.0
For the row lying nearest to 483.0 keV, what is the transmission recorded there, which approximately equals 4.444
